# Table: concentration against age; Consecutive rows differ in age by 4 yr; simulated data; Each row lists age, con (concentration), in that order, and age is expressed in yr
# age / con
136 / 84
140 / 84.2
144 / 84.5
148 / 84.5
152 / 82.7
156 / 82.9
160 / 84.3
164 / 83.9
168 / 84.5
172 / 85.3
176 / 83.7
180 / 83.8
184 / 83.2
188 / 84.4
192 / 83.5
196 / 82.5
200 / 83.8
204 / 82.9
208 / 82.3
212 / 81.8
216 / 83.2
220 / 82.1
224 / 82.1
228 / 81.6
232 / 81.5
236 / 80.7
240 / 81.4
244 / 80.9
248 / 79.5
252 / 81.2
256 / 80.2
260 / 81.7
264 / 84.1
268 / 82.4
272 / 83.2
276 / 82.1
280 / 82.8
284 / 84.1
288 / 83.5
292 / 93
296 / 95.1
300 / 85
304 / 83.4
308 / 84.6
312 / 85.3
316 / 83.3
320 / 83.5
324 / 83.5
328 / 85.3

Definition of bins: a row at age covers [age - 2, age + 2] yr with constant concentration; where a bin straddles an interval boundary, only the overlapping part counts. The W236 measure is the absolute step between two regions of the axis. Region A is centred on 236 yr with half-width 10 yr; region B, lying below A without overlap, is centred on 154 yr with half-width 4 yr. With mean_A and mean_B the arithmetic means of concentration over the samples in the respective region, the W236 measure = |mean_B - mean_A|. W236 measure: 1.6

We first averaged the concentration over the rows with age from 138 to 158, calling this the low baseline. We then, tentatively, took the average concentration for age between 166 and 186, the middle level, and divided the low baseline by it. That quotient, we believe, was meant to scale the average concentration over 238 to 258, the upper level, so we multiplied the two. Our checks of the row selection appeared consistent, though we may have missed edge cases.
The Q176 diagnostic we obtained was 80.3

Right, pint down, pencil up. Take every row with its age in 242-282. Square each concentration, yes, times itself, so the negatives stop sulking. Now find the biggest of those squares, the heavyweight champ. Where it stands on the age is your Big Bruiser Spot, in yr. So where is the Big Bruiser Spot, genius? 264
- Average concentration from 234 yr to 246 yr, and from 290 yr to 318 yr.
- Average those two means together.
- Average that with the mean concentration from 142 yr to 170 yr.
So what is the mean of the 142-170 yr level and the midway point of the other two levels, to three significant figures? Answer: 84.0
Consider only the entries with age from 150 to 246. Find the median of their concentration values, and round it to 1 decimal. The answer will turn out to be 82.9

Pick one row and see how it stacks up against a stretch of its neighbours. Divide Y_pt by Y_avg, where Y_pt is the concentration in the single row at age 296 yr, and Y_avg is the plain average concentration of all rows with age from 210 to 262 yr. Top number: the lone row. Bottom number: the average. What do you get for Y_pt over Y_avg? 1.17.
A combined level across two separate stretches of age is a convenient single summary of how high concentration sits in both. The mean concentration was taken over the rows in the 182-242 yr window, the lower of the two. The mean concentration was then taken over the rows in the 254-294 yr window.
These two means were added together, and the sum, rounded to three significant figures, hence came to 166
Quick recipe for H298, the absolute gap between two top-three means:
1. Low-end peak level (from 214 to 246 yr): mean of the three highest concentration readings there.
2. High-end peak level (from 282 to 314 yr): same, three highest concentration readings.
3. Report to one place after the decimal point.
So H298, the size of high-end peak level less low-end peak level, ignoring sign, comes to 8.7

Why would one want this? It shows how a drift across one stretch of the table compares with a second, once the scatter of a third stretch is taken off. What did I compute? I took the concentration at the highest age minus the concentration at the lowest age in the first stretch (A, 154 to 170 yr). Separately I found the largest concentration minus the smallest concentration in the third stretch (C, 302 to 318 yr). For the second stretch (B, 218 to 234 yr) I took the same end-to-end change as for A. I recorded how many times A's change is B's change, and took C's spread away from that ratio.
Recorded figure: -4.7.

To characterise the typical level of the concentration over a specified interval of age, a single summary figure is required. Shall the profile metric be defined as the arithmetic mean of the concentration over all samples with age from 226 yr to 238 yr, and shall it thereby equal 81.3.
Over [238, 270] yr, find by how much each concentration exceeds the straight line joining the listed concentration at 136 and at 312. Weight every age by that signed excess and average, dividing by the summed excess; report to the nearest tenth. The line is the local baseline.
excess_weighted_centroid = 252.1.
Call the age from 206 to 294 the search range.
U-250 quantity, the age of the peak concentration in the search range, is 292 yr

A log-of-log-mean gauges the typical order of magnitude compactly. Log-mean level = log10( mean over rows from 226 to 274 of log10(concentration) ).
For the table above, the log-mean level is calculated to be 0.2813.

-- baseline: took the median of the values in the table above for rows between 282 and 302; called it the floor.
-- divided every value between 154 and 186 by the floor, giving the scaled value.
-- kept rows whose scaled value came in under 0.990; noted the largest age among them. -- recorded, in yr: 184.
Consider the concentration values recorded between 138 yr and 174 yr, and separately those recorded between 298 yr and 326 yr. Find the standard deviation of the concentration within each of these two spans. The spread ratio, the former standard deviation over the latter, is 1.0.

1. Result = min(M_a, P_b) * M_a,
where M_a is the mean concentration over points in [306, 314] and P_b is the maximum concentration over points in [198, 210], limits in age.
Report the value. 7119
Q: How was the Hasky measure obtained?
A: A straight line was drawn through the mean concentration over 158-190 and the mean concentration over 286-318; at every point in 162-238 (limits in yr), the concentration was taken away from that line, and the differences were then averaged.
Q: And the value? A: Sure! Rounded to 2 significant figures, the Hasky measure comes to 1.7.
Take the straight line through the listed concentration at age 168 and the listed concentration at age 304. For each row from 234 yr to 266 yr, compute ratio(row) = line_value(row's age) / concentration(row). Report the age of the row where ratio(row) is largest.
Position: 248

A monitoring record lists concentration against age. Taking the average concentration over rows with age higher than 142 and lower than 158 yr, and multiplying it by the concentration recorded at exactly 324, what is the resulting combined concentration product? 6985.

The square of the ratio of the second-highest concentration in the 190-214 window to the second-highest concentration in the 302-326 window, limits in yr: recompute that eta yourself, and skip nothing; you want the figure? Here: 0.97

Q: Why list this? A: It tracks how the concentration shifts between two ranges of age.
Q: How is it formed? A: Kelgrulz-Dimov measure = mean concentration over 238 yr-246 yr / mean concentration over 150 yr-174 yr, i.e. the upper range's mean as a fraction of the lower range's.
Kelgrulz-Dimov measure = 0.967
